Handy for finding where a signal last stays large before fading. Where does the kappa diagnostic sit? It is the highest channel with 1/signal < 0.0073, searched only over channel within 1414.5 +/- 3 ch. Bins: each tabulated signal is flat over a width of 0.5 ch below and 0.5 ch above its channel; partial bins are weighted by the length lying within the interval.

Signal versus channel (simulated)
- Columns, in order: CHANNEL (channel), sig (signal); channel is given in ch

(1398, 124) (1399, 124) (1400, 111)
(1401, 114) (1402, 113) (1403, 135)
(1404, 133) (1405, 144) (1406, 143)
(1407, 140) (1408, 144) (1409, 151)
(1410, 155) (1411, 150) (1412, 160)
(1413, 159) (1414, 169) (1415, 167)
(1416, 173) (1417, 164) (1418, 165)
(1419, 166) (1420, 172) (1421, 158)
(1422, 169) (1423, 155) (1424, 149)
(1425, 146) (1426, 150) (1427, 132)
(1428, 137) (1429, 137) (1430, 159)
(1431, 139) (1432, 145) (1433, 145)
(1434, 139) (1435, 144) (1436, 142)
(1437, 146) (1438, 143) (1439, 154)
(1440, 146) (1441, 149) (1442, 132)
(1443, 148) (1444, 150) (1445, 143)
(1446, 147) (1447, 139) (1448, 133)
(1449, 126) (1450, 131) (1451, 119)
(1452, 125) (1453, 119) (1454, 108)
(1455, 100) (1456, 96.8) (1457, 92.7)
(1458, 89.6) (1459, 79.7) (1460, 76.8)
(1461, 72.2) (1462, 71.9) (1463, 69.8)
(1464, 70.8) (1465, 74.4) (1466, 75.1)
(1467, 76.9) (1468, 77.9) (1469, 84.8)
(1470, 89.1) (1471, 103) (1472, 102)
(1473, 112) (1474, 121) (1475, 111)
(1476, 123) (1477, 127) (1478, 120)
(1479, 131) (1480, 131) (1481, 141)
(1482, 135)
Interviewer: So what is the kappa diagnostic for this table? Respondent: 1417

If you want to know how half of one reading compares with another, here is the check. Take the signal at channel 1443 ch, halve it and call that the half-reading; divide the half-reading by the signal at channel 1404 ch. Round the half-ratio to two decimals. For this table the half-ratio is 0.56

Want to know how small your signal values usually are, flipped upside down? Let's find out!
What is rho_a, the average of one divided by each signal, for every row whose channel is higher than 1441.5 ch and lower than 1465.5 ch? 0.010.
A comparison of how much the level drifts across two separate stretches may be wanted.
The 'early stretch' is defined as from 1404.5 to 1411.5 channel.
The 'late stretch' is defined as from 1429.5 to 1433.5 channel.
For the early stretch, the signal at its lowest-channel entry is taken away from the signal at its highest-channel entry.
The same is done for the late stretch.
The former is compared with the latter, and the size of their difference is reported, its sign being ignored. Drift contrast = 20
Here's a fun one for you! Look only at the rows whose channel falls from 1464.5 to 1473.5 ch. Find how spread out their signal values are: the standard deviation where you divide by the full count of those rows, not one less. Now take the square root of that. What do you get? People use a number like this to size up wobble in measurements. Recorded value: 3.6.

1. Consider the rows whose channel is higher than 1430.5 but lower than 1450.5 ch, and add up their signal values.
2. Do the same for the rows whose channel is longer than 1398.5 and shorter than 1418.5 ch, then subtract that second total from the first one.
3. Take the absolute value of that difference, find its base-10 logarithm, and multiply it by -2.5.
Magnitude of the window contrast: -4.66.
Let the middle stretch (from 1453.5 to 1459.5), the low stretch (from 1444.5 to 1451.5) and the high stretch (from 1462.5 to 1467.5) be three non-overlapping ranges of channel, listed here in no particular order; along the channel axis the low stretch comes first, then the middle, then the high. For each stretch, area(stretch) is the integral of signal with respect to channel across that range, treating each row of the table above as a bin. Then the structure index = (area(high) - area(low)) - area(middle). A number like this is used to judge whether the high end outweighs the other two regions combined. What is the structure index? -1138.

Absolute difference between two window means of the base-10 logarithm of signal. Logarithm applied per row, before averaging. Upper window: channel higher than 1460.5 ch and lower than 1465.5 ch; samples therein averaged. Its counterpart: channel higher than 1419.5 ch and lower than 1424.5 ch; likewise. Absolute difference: 0.35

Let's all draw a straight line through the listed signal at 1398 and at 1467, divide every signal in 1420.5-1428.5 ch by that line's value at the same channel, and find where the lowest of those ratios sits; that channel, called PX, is 1427 ch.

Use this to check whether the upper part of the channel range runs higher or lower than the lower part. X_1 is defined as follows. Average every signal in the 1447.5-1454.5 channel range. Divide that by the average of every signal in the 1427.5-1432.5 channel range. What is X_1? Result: 0.86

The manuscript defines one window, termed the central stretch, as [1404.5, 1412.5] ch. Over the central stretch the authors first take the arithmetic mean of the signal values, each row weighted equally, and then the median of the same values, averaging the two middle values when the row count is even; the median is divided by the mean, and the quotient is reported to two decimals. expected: 0.99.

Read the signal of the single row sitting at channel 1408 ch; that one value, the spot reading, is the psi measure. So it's 144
